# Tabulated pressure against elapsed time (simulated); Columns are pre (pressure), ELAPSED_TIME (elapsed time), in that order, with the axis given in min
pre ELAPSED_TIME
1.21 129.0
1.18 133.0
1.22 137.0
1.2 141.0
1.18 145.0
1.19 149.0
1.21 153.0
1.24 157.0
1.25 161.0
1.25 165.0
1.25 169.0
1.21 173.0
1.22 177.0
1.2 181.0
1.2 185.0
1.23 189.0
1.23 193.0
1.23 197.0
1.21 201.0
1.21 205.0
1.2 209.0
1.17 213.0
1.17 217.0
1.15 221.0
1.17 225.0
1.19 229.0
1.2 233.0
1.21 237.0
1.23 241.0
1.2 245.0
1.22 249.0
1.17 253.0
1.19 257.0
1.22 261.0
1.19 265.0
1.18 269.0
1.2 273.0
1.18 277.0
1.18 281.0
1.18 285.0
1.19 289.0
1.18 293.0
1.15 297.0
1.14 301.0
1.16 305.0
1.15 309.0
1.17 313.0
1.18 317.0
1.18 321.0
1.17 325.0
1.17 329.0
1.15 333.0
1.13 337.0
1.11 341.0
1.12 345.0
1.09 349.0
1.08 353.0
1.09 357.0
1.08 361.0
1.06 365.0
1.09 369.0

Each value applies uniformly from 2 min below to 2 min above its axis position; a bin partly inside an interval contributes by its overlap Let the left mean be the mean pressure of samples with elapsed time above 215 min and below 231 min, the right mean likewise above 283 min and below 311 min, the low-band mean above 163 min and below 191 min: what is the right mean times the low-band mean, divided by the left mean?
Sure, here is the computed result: 1.22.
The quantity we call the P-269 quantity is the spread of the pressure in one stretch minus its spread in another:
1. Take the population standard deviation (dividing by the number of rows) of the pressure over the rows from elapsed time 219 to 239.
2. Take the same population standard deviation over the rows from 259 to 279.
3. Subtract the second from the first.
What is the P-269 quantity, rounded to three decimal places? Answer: 0.007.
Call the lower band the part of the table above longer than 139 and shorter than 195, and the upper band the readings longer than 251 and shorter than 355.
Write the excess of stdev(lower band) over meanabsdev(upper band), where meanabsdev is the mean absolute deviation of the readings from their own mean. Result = -0.003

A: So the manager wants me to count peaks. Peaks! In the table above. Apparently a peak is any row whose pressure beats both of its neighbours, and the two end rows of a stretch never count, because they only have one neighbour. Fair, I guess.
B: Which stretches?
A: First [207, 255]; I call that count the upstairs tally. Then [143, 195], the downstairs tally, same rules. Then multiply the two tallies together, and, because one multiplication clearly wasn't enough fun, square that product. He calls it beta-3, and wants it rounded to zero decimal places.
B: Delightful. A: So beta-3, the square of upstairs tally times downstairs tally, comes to 4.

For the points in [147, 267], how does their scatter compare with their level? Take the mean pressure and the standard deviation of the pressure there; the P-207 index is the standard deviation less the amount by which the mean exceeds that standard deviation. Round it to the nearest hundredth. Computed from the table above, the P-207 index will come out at -1.16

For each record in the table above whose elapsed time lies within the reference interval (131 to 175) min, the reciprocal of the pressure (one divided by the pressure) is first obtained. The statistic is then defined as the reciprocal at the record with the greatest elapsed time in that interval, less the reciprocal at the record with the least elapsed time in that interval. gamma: -0.021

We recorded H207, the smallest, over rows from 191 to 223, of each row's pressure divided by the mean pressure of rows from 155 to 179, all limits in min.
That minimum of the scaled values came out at 0.930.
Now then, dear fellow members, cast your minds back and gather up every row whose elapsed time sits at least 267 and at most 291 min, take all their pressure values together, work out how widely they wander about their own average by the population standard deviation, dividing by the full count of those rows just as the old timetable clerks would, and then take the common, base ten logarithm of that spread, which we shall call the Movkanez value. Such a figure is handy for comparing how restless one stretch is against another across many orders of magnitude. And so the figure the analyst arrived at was -2.12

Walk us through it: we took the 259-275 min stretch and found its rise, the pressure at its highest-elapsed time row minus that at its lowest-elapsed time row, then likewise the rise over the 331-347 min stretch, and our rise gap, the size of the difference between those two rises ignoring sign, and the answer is 0.01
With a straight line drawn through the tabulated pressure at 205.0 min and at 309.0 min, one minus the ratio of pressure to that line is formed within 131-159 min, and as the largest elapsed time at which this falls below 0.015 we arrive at 157.0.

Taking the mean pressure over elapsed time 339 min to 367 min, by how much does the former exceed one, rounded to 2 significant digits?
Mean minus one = 0.090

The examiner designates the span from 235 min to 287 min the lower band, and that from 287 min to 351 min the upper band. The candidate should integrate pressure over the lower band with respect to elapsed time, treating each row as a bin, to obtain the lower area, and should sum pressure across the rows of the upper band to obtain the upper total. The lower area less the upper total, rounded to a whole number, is 44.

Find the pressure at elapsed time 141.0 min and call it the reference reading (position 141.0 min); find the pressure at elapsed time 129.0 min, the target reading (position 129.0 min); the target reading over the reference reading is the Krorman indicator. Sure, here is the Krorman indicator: 1.01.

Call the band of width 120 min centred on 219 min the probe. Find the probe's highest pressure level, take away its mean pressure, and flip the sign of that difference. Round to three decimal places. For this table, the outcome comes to -0.046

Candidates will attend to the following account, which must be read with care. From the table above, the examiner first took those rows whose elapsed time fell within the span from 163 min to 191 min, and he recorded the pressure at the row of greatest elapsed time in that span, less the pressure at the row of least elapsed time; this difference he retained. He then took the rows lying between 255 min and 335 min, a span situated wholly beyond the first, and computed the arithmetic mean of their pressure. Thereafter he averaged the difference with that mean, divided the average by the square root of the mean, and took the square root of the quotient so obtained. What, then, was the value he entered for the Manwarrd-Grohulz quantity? 0.730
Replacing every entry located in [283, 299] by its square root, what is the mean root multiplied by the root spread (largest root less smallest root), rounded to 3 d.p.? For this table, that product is 0.020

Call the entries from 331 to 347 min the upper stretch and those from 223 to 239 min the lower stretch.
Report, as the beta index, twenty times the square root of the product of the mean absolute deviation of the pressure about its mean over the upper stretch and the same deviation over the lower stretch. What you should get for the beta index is 0.250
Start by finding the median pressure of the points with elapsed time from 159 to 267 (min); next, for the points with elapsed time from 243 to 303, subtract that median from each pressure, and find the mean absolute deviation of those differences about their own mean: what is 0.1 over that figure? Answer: 6.4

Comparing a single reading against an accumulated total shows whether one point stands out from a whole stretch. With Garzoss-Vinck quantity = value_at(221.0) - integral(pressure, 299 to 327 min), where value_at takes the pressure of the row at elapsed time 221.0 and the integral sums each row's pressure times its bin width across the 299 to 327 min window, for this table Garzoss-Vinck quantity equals -31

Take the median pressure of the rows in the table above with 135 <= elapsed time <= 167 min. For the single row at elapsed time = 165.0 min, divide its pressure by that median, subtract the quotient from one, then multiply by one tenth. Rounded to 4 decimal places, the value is -0.0029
